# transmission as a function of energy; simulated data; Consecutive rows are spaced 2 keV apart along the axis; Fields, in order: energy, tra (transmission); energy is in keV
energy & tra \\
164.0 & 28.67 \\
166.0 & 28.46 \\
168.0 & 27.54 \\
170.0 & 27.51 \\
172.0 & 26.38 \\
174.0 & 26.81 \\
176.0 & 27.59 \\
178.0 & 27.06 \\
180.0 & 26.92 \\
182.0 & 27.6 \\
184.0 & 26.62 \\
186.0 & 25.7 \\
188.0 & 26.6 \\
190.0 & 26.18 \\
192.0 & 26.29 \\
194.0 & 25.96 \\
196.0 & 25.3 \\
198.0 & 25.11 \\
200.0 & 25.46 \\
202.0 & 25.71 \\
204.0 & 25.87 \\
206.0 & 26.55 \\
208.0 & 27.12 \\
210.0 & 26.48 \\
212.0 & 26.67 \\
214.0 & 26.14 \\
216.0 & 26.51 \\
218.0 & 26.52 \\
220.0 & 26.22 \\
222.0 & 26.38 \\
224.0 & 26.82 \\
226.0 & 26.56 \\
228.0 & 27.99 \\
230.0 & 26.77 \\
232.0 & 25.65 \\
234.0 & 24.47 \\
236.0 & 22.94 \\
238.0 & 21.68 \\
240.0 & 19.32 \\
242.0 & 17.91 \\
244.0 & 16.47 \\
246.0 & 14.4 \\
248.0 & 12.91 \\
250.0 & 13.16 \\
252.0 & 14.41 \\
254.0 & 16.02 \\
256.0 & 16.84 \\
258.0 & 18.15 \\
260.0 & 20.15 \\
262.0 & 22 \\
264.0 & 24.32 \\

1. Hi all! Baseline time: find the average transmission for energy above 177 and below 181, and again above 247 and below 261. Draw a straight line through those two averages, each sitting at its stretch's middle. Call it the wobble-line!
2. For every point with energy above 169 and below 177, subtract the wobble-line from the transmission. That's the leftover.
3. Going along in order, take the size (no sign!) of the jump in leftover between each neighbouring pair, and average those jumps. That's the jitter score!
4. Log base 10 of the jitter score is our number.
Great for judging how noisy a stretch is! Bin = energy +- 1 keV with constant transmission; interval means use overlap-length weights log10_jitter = -0.1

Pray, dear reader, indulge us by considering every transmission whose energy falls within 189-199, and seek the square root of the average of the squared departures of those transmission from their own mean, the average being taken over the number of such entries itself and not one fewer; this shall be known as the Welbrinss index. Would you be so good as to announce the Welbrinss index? 0.48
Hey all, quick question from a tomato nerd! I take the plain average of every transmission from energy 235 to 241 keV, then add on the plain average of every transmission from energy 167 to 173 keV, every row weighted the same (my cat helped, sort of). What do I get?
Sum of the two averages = 48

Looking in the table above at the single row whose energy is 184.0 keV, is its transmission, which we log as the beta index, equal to 26.62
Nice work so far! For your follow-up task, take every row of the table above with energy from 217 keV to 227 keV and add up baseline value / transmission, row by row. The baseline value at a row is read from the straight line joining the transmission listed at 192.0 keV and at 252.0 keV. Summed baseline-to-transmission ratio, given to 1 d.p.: 3.8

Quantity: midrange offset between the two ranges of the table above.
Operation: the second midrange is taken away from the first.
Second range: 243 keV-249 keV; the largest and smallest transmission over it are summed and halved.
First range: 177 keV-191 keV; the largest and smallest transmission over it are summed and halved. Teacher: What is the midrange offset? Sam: 12.0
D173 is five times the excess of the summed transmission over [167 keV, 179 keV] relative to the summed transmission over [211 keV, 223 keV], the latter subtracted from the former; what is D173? 22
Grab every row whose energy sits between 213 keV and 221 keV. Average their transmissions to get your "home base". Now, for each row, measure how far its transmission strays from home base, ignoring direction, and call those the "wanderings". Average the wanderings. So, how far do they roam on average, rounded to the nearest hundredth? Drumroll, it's 0.17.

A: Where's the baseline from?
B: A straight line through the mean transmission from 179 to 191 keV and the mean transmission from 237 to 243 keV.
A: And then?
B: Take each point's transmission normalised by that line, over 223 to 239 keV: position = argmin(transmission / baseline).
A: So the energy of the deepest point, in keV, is 238.0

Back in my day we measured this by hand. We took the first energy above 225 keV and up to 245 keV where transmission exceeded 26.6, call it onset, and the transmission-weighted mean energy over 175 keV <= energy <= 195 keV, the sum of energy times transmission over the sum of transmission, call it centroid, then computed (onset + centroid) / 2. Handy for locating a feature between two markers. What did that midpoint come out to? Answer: 206.4 keV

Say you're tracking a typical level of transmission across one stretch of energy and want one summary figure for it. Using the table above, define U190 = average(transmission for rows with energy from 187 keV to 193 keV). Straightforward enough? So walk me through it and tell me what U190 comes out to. 26.4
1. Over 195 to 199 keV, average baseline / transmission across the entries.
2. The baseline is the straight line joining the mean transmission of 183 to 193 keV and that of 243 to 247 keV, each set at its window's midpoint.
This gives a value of 0.97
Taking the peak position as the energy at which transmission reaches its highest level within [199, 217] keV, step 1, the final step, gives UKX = 208.0 keV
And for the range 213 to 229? 228.0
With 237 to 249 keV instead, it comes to 238.0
